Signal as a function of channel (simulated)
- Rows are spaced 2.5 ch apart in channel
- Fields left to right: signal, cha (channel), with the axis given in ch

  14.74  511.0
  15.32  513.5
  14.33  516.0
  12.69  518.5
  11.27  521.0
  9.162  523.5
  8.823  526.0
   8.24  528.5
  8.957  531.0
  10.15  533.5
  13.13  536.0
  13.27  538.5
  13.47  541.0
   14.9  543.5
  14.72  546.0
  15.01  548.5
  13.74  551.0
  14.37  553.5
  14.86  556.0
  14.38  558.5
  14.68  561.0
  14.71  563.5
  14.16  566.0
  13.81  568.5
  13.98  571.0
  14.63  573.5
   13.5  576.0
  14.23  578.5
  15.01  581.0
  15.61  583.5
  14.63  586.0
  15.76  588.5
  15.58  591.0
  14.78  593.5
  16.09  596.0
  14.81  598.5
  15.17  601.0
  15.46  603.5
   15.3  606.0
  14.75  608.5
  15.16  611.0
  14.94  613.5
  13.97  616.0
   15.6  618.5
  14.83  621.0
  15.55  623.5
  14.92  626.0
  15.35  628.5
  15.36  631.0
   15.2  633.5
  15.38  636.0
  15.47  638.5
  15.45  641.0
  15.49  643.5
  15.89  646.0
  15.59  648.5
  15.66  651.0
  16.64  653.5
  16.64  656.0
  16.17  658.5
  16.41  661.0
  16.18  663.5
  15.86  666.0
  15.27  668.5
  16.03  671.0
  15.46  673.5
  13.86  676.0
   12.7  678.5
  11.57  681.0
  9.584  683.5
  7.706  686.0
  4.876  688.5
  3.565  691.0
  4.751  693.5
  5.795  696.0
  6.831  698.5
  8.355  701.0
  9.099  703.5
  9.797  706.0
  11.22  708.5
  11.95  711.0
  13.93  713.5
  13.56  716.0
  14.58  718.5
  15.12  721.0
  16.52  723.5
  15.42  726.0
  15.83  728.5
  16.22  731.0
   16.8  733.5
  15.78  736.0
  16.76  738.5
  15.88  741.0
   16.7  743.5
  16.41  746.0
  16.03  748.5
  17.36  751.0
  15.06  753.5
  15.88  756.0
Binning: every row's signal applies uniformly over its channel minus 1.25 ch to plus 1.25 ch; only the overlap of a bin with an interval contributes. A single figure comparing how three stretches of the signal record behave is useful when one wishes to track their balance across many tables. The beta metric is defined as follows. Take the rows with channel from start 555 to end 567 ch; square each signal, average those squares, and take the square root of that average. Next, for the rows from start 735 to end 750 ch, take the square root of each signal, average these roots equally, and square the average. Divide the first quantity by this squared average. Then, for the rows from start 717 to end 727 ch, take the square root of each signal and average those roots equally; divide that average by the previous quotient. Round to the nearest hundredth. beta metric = 4.38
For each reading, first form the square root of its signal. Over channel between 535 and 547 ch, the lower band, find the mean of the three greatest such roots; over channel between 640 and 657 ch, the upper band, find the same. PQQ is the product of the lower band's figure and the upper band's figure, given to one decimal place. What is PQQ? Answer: 15.3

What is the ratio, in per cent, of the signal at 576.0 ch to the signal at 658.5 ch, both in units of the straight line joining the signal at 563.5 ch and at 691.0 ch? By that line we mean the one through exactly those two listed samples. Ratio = 39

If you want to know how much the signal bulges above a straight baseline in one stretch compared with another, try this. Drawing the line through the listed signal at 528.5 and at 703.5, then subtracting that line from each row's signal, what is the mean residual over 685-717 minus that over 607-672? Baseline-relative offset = -7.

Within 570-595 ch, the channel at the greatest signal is 588.5 ch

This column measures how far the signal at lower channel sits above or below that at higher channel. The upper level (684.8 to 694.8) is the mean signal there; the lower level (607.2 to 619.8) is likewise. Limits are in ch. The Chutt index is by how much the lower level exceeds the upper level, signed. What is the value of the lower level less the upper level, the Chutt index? 9.7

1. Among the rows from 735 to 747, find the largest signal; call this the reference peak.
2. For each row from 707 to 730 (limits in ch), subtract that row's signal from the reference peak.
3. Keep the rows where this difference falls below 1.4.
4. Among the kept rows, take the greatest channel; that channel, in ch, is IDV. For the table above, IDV 728.5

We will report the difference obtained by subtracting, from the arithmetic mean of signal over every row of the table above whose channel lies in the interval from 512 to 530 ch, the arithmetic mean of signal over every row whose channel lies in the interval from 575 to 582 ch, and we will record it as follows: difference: -3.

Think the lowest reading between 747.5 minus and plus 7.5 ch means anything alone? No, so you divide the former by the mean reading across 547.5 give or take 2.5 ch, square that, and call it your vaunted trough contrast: 1.03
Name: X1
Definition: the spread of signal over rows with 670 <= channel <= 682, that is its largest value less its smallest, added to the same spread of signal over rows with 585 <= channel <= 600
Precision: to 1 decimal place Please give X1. 5.9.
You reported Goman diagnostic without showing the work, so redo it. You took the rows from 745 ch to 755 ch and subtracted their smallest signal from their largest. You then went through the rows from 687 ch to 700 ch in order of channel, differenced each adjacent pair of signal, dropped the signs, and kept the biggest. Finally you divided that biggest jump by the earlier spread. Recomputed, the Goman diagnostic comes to 0.57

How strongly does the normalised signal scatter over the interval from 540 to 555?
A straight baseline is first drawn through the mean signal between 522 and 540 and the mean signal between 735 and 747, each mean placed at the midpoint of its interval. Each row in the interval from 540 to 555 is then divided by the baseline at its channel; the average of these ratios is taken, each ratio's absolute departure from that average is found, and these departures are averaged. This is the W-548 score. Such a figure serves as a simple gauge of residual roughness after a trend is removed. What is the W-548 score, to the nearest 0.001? 0.052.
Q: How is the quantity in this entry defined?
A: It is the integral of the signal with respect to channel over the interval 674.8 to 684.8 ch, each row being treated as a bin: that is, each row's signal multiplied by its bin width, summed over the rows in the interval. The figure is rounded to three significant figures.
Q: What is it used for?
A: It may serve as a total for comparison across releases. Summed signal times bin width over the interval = 119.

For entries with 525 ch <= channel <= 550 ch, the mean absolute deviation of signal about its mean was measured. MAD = 2.4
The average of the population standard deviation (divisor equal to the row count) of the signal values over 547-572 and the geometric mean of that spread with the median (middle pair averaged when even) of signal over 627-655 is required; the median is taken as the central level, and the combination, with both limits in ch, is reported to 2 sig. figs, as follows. 1.5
